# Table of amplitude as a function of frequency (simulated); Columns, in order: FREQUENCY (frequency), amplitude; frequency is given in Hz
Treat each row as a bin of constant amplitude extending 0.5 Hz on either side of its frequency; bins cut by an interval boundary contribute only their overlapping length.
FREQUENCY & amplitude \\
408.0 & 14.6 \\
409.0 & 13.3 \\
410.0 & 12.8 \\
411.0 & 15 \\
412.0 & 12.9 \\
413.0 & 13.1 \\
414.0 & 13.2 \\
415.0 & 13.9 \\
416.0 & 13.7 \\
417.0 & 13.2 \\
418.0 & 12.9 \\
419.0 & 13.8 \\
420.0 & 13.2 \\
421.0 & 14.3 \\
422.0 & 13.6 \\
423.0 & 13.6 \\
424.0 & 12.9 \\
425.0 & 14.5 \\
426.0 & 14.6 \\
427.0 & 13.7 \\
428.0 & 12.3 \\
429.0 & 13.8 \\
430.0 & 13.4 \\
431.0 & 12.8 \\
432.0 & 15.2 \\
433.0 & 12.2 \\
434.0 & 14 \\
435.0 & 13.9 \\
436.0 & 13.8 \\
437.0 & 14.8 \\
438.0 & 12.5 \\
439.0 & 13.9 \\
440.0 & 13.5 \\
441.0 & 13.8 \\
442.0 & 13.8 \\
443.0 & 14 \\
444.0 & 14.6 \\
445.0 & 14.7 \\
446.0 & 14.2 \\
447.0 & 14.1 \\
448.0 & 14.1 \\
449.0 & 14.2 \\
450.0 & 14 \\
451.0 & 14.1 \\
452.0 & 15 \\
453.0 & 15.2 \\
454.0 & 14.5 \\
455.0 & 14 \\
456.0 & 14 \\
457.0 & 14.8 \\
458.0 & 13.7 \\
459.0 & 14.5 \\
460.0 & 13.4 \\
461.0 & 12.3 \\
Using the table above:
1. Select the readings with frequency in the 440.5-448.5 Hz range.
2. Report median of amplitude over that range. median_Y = 14.1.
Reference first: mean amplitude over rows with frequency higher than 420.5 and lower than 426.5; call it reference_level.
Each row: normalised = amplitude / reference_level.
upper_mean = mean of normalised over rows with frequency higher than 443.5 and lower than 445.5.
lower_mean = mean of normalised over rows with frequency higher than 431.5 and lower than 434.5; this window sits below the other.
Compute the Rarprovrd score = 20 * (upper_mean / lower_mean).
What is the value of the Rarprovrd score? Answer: 21.2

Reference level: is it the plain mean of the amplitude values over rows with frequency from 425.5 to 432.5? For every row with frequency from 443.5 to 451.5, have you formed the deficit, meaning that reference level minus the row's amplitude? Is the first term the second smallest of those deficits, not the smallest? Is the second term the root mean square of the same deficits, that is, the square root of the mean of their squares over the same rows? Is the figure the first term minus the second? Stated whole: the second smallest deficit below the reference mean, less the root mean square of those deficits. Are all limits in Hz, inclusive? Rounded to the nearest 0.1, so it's -1.5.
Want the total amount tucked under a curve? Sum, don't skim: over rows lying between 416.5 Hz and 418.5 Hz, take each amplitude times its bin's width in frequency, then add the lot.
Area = 26.1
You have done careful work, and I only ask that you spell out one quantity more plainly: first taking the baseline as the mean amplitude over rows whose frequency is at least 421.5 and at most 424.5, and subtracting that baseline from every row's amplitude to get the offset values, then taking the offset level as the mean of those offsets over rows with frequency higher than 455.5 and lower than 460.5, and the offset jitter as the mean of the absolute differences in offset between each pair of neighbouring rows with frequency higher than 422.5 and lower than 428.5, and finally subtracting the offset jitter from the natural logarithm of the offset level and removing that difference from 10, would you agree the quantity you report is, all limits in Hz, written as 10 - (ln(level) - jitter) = 11.3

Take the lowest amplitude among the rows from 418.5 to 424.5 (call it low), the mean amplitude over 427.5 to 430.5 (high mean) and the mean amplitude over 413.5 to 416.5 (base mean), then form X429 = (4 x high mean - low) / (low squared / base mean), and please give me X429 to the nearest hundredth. 3.25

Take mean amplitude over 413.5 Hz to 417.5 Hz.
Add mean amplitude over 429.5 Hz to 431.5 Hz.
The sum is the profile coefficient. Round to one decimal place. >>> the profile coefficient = 26.6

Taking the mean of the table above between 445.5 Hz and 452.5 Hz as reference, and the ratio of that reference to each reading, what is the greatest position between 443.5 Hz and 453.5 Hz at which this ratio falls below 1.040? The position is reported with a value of 453.0 Hz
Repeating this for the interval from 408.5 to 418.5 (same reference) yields 416.0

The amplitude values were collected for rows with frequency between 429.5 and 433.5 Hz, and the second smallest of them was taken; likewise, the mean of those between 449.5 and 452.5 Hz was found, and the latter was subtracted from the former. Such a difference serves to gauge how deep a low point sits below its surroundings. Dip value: -1.6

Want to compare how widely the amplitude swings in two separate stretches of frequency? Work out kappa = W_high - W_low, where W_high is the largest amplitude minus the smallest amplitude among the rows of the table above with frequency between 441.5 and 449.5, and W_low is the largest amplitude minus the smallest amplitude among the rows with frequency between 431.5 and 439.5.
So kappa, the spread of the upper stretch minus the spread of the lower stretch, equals -2.1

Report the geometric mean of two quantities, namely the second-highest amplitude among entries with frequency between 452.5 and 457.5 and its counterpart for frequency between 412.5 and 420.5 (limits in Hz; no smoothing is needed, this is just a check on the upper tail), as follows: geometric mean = 14.3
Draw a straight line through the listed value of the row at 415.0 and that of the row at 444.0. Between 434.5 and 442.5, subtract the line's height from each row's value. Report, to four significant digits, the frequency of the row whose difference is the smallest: 438.0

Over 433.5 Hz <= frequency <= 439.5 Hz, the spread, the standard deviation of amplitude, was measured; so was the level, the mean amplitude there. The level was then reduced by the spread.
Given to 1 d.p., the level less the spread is 13.1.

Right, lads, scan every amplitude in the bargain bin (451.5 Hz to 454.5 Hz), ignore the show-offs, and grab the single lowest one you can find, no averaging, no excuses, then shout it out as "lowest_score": 14.5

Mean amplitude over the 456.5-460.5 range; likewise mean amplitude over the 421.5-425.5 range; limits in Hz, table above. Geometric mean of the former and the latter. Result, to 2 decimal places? 13.87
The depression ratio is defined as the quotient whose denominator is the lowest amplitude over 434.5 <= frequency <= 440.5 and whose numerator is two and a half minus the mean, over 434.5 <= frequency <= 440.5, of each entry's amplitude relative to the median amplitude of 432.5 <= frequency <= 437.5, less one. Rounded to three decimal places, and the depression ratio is 0.201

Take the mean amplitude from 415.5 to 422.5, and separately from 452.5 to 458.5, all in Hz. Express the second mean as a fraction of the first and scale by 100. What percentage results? 106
